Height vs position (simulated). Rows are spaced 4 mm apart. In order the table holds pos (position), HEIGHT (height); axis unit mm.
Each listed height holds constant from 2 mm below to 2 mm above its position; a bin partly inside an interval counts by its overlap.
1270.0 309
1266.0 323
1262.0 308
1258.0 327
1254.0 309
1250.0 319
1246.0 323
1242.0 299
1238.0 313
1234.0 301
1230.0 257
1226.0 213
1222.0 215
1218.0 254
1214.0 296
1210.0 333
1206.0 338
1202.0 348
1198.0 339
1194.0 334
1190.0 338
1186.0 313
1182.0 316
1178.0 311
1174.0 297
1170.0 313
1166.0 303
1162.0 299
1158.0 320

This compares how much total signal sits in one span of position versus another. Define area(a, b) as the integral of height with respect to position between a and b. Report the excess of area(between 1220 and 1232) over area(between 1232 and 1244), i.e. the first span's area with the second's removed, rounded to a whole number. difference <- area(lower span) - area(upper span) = -912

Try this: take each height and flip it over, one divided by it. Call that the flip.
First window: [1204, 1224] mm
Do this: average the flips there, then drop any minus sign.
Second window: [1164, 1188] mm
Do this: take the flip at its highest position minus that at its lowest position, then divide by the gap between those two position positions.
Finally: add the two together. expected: 0.0036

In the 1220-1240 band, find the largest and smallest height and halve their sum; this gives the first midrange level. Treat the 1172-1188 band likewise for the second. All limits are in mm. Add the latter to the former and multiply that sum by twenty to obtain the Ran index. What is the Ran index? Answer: 11390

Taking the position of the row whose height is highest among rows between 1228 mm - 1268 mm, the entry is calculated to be 1258.0 mm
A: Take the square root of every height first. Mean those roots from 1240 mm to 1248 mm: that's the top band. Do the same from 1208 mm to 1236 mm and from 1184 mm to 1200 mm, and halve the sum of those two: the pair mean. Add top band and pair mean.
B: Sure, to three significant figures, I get 34.9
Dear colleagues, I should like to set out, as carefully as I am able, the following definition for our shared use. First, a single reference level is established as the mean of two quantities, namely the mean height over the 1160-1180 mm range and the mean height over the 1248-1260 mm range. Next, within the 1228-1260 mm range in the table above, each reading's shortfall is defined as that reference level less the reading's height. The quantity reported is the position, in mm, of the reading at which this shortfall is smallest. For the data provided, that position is 1258.0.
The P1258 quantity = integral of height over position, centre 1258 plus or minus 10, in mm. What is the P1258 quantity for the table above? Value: 6344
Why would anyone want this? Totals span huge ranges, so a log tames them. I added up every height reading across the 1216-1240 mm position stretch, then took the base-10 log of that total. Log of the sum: 3.19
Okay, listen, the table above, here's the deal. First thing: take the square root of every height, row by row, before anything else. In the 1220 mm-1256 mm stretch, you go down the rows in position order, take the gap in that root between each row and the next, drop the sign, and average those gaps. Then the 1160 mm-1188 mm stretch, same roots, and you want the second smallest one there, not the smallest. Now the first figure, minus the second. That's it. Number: -16.7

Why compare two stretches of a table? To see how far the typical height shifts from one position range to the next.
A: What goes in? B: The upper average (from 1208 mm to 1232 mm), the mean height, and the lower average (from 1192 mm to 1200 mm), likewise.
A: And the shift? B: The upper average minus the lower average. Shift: -75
